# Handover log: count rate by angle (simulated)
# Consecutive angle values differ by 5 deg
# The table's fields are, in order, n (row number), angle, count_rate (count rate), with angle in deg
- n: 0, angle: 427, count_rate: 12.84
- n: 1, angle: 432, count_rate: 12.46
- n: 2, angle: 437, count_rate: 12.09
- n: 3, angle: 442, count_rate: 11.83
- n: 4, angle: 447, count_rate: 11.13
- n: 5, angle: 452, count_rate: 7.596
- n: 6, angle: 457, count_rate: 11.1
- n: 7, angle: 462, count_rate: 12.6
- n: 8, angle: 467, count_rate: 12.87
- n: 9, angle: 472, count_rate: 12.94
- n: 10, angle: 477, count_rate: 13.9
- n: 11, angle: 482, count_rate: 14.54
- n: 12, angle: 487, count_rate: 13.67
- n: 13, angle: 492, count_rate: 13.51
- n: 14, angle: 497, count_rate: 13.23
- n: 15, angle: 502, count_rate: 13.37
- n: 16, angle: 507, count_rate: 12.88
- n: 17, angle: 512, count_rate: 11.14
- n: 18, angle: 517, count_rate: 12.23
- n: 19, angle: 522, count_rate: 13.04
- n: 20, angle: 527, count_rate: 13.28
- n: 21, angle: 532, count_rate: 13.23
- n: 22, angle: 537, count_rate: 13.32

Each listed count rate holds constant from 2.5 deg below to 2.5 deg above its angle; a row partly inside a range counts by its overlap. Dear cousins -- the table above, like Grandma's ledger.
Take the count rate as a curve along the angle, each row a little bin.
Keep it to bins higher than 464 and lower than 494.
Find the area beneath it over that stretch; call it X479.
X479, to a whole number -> 407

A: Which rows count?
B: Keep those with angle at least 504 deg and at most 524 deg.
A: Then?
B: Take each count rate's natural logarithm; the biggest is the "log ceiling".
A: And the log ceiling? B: 2.568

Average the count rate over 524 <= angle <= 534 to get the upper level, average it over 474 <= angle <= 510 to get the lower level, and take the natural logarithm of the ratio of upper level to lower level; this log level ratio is -0.02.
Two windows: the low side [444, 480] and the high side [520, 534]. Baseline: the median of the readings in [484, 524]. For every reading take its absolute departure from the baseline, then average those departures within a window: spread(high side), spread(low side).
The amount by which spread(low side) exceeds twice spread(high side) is 1.4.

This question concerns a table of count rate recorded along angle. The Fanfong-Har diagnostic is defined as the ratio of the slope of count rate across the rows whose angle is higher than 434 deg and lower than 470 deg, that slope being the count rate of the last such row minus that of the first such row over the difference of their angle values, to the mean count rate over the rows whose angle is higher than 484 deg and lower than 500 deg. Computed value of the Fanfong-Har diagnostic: 0.002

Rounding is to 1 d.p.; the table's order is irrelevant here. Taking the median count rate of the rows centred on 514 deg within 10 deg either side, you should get 12.6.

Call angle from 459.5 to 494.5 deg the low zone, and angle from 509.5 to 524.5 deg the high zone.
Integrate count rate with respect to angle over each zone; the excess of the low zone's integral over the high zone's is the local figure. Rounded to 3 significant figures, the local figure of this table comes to 288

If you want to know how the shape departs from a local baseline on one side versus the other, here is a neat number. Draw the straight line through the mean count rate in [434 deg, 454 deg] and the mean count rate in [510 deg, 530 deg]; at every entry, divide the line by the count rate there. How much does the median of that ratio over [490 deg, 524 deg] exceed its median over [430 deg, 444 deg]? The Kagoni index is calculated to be 0.07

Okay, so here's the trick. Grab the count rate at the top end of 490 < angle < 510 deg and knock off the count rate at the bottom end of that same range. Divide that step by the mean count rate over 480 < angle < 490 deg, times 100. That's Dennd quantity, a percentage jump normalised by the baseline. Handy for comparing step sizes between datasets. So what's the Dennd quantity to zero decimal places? -4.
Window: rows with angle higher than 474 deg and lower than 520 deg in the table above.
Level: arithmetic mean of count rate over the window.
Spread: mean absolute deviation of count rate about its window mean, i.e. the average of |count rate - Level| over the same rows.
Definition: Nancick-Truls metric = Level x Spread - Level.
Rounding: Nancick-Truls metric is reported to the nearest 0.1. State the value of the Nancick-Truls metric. -3.7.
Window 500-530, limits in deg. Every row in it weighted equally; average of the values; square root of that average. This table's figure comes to 3.56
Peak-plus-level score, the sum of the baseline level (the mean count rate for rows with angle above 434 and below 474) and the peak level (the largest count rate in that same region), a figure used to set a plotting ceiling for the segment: 24.5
